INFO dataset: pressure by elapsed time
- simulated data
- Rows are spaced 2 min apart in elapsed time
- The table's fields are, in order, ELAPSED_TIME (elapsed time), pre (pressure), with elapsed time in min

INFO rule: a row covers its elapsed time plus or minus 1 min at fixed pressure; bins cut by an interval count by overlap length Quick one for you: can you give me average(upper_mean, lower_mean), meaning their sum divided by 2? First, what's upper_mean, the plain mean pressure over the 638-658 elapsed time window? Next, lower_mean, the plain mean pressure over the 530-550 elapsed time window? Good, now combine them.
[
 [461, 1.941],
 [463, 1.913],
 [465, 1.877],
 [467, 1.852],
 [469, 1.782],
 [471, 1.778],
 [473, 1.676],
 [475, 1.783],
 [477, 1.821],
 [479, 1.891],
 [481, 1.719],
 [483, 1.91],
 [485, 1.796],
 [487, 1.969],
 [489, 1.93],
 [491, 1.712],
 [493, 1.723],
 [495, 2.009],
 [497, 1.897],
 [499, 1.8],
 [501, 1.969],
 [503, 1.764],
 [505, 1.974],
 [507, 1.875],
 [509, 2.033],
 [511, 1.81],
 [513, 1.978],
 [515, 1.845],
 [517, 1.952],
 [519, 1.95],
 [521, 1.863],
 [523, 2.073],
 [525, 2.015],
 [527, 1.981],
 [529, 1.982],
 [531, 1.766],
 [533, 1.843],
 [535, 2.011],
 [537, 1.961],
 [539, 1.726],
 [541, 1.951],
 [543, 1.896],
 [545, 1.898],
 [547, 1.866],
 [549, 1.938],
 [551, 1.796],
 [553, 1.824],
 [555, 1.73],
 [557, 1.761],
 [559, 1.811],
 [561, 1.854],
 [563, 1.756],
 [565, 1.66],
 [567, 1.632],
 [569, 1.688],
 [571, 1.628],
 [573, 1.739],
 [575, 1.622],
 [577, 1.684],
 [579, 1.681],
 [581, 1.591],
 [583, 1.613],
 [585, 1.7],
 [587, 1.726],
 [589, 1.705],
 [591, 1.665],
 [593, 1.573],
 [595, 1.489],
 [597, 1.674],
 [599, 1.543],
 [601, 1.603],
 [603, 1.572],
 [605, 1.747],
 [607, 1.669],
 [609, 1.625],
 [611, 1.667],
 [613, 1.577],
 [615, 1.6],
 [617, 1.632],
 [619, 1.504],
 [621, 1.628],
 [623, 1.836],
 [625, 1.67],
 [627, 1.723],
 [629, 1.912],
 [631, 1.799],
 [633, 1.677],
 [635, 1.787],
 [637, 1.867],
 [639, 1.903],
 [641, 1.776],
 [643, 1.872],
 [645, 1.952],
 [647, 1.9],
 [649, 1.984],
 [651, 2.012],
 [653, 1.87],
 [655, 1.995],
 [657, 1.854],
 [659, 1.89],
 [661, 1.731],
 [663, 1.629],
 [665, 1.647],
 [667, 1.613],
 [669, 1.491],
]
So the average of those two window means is 1.90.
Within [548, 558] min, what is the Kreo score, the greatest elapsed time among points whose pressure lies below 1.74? 555 min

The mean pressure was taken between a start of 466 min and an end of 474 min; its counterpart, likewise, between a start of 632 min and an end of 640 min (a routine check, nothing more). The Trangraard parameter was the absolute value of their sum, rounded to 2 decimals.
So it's 3.58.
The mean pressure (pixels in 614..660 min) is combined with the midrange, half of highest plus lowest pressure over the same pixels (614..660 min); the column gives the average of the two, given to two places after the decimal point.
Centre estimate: 1.78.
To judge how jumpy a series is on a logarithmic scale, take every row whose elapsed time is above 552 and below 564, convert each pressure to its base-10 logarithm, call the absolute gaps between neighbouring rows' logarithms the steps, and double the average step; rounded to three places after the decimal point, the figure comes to 0.031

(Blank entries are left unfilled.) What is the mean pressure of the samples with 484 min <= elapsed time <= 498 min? 1.86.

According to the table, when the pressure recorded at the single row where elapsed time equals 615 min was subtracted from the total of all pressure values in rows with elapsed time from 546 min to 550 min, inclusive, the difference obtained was 2.20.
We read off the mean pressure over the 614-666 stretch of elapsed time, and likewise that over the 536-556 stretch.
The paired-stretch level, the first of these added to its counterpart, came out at 3.65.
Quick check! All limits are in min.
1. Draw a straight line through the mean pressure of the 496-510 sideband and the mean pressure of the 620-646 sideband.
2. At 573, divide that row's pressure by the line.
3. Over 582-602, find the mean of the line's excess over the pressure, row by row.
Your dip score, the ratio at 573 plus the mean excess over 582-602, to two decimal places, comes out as 1.14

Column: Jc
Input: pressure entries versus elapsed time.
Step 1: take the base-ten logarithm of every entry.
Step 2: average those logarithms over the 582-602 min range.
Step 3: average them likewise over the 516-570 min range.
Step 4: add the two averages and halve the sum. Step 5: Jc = 0.240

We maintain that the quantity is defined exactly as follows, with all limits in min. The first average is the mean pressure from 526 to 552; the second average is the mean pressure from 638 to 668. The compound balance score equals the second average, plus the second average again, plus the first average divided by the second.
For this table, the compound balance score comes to 4.71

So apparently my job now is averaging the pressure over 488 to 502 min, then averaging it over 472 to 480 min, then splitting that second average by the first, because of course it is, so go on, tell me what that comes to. 0.96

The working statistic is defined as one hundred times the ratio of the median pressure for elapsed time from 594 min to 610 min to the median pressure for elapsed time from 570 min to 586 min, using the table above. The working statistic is 98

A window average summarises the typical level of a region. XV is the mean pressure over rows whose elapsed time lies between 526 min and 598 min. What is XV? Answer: 1.76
